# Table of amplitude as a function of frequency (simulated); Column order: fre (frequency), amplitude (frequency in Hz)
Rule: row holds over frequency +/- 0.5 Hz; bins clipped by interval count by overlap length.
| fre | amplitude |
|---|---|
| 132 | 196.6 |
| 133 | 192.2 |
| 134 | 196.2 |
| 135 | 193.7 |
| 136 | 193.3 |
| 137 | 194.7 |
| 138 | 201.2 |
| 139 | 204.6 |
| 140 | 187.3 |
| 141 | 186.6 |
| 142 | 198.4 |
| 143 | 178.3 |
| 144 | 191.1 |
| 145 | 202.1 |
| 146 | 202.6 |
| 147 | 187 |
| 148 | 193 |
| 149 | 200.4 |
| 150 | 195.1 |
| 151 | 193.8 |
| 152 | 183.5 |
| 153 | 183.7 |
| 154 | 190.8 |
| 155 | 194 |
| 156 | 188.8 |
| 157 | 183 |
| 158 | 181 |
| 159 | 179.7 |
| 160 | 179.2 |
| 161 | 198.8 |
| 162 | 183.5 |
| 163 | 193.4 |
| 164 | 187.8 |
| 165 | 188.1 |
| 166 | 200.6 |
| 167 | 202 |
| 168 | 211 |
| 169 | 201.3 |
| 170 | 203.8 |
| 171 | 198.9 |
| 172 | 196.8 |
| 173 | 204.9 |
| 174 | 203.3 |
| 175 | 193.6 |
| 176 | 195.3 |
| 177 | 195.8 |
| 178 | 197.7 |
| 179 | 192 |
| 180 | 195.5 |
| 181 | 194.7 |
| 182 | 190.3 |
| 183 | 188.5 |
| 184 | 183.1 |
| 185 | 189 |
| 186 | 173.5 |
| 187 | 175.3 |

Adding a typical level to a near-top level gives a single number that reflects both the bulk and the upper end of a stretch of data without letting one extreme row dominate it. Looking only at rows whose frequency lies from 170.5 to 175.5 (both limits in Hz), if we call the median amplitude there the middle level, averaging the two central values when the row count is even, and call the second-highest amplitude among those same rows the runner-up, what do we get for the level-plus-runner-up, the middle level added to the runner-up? 402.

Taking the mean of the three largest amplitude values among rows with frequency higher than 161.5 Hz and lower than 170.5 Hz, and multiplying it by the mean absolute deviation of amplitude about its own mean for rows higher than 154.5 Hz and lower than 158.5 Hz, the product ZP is 966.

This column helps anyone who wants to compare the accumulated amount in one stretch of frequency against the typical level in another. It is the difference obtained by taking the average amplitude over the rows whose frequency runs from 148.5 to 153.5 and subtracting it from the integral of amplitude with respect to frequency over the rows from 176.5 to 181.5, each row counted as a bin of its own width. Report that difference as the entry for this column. 784.4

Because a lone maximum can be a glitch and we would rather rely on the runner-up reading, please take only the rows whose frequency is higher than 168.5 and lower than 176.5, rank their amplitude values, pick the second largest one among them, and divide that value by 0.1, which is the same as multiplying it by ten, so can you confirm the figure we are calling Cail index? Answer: 2038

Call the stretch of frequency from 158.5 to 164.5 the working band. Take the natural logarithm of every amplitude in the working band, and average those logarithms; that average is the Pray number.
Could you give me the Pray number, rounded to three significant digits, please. 5.23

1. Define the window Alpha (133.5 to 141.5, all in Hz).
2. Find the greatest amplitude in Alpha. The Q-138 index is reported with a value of 204.6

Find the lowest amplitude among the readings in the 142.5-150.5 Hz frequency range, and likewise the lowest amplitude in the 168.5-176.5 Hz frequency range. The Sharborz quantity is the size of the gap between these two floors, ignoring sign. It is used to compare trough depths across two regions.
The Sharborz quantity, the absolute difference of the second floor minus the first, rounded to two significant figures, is 15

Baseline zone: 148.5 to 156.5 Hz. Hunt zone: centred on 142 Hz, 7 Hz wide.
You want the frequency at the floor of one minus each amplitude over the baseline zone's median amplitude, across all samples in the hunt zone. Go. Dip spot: 139 Hz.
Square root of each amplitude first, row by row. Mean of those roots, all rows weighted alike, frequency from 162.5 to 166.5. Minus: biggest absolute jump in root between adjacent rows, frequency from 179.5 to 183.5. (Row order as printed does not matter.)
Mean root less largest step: 13.71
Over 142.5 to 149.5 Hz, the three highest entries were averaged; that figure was 202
